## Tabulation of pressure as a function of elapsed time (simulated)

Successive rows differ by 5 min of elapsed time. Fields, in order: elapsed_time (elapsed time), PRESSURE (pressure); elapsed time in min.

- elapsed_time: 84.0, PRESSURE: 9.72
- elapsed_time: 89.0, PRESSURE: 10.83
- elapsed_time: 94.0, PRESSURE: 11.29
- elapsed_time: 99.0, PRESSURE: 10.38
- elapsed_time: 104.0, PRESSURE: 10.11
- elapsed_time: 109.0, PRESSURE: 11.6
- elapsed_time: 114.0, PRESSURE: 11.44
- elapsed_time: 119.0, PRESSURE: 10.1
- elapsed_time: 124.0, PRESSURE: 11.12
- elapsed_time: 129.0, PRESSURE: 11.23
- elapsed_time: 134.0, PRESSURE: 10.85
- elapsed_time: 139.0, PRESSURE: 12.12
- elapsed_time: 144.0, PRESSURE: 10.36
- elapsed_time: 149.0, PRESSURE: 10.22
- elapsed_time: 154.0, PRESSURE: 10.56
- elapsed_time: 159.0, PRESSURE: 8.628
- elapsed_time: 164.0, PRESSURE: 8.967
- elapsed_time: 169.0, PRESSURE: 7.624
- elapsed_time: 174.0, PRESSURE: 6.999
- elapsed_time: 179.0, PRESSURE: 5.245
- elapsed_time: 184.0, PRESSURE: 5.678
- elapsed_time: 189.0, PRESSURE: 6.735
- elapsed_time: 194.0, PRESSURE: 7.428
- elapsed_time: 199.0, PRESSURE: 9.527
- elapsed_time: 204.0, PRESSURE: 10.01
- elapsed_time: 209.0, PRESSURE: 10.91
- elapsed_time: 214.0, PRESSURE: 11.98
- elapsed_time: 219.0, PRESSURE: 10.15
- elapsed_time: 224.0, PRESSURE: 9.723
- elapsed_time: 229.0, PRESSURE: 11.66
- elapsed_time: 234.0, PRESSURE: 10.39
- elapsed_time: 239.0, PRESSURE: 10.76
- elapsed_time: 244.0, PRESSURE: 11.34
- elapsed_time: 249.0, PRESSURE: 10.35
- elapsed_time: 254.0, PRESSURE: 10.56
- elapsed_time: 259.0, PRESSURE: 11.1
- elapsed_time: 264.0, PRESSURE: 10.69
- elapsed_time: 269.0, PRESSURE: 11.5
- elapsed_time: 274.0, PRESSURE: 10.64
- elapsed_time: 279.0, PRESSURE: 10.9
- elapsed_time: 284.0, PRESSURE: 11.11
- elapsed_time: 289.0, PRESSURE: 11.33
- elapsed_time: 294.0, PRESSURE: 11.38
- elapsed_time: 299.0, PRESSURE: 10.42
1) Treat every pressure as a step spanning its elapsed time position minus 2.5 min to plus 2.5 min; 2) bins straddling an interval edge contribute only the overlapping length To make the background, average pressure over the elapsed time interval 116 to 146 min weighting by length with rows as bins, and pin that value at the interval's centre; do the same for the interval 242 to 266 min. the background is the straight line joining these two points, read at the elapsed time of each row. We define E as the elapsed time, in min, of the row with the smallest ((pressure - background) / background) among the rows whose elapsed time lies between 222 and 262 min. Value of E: 224.0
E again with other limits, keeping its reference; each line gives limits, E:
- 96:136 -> 104.0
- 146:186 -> 179.0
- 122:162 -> 159.0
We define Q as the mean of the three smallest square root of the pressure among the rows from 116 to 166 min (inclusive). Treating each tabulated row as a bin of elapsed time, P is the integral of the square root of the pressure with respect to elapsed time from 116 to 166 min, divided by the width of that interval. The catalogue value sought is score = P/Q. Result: 1.06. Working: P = 3.23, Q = 3.04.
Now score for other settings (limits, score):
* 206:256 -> 1.03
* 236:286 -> 1.02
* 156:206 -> 1.14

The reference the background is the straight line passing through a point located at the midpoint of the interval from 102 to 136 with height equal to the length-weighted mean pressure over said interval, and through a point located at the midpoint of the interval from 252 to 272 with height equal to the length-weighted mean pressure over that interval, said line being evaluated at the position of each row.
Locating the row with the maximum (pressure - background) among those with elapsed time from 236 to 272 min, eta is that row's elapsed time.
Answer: 269.0 min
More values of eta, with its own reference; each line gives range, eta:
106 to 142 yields 139.0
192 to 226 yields 214.0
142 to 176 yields 154.0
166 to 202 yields 199.0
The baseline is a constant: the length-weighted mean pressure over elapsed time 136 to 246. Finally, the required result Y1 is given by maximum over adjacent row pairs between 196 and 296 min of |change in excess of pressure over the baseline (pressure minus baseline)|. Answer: 1.94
